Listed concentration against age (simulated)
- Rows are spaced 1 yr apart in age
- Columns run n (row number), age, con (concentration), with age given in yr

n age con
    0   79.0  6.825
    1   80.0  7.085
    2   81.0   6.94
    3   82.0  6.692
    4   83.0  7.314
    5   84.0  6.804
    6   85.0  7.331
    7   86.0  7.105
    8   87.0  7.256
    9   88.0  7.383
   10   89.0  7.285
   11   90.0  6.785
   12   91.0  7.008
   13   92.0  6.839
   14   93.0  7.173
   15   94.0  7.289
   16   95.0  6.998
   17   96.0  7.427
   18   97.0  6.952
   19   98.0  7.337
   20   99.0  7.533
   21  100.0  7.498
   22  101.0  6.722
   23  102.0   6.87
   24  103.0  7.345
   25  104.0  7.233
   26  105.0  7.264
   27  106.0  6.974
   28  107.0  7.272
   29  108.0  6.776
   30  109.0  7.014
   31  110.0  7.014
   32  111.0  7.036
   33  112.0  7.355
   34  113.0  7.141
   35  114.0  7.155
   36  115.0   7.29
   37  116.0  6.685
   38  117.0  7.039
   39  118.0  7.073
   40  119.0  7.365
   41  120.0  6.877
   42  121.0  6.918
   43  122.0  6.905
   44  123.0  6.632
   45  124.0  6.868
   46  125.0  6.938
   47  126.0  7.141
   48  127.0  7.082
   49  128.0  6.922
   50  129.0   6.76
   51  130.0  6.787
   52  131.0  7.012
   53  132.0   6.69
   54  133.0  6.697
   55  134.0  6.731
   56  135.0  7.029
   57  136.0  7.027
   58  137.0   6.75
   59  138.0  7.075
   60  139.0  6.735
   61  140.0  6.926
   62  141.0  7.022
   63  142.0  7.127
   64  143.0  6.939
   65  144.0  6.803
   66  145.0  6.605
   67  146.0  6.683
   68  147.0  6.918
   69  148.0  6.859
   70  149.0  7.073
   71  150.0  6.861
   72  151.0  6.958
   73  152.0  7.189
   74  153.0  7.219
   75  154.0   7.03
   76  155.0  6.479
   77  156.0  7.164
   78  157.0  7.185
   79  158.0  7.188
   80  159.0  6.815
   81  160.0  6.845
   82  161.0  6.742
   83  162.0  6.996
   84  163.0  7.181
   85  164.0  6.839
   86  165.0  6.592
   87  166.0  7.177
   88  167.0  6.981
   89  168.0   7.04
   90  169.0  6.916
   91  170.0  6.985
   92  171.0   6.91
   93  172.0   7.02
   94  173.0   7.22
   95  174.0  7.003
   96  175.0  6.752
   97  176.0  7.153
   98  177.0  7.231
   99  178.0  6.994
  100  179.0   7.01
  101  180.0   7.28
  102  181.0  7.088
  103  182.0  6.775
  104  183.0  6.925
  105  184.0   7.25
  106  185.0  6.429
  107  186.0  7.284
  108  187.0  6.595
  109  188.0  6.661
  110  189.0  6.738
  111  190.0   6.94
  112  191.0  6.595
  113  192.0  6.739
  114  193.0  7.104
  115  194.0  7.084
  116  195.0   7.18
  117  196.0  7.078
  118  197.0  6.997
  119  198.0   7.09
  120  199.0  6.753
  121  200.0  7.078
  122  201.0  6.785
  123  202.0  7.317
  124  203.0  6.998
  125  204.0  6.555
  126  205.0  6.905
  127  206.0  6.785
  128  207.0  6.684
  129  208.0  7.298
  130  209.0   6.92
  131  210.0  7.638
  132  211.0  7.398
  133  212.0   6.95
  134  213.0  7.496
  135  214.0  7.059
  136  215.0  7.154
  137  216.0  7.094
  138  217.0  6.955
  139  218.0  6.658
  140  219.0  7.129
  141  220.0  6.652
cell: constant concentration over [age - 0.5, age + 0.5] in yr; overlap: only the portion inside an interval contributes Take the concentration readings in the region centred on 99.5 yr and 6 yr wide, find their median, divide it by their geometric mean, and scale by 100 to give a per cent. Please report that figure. 100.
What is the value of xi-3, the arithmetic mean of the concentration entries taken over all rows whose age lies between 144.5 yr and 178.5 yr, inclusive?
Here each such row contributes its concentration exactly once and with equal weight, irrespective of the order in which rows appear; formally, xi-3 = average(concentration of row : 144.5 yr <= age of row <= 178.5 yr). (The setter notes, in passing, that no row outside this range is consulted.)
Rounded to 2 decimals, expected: 6.96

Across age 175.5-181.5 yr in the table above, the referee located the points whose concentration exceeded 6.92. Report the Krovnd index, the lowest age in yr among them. 176.0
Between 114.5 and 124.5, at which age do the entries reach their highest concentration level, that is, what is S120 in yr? 119.0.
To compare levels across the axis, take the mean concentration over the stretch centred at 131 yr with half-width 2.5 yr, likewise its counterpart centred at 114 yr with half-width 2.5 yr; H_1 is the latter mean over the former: 1.05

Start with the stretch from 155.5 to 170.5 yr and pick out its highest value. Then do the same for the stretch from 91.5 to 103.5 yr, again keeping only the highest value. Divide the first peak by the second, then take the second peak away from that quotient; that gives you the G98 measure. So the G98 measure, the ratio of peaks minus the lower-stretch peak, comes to -6.58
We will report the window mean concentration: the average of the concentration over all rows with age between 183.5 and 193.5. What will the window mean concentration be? 6.83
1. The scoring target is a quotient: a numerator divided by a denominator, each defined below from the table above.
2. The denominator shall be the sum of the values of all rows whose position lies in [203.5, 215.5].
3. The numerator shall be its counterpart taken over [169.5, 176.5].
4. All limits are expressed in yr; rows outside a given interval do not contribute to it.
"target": 0.6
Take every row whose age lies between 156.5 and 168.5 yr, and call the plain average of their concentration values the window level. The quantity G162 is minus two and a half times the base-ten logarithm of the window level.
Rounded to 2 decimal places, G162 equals -2.11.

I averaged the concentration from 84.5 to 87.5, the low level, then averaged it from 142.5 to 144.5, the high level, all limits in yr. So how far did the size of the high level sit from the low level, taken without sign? 0.36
